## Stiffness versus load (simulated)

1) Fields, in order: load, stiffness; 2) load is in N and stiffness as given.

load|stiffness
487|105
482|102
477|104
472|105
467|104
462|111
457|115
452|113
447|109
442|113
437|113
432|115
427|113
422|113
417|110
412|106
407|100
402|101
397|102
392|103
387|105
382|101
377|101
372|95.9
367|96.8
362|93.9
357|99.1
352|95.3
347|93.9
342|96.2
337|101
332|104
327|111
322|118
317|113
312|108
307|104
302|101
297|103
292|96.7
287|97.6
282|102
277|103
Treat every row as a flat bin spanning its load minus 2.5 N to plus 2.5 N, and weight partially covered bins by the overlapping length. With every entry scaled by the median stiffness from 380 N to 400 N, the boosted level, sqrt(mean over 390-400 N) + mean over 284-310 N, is 1.98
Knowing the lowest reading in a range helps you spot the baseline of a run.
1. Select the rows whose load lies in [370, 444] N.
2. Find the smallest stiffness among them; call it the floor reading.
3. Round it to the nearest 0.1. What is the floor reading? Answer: 95.9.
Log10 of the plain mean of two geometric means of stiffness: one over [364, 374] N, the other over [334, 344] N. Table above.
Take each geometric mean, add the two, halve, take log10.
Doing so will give 1.99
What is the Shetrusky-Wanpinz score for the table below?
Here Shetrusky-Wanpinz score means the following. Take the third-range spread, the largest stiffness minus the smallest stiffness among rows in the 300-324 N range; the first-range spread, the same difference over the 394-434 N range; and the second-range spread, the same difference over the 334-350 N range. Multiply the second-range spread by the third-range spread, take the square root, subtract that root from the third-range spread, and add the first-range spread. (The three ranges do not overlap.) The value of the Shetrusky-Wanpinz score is 21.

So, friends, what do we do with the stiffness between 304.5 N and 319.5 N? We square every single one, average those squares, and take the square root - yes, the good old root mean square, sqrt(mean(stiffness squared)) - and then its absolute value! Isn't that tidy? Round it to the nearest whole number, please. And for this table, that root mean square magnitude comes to 108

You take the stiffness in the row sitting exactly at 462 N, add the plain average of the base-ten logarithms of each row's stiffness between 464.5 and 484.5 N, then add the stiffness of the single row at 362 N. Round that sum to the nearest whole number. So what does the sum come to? 207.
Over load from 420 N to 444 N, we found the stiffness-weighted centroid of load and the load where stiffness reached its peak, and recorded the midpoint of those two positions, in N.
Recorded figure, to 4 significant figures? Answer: 432.0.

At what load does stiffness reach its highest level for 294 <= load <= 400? 322 N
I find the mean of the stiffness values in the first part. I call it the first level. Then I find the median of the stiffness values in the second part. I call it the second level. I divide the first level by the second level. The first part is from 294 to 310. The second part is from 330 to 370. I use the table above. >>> 1.064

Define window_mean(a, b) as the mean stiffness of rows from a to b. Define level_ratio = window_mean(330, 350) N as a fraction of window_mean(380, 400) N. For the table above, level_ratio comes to 0.96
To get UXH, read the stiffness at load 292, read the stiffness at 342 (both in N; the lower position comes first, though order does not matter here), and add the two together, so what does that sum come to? 193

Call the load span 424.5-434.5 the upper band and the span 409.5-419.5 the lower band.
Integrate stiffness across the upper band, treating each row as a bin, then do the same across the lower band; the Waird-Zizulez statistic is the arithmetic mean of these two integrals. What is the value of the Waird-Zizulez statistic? 1110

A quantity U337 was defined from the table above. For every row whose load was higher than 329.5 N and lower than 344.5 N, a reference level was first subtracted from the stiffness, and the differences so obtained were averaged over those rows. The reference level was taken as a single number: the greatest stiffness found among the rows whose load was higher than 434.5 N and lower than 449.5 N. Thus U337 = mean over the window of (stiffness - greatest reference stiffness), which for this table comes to -13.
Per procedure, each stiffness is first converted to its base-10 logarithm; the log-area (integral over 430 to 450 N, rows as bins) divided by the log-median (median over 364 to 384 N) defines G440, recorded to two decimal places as 20.56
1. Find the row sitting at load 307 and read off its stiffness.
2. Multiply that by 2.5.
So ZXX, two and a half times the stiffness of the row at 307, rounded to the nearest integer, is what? 260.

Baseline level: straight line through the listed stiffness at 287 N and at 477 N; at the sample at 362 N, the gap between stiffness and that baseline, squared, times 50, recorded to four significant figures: 1938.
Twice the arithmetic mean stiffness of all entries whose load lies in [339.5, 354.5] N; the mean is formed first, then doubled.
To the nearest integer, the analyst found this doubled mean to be 190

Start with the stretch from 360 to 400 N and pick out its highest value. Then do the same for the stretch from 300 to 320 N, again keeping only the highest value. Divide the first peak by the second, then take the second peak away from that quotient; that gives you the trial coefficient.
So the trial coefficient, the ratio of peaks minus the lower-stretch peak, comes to -112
